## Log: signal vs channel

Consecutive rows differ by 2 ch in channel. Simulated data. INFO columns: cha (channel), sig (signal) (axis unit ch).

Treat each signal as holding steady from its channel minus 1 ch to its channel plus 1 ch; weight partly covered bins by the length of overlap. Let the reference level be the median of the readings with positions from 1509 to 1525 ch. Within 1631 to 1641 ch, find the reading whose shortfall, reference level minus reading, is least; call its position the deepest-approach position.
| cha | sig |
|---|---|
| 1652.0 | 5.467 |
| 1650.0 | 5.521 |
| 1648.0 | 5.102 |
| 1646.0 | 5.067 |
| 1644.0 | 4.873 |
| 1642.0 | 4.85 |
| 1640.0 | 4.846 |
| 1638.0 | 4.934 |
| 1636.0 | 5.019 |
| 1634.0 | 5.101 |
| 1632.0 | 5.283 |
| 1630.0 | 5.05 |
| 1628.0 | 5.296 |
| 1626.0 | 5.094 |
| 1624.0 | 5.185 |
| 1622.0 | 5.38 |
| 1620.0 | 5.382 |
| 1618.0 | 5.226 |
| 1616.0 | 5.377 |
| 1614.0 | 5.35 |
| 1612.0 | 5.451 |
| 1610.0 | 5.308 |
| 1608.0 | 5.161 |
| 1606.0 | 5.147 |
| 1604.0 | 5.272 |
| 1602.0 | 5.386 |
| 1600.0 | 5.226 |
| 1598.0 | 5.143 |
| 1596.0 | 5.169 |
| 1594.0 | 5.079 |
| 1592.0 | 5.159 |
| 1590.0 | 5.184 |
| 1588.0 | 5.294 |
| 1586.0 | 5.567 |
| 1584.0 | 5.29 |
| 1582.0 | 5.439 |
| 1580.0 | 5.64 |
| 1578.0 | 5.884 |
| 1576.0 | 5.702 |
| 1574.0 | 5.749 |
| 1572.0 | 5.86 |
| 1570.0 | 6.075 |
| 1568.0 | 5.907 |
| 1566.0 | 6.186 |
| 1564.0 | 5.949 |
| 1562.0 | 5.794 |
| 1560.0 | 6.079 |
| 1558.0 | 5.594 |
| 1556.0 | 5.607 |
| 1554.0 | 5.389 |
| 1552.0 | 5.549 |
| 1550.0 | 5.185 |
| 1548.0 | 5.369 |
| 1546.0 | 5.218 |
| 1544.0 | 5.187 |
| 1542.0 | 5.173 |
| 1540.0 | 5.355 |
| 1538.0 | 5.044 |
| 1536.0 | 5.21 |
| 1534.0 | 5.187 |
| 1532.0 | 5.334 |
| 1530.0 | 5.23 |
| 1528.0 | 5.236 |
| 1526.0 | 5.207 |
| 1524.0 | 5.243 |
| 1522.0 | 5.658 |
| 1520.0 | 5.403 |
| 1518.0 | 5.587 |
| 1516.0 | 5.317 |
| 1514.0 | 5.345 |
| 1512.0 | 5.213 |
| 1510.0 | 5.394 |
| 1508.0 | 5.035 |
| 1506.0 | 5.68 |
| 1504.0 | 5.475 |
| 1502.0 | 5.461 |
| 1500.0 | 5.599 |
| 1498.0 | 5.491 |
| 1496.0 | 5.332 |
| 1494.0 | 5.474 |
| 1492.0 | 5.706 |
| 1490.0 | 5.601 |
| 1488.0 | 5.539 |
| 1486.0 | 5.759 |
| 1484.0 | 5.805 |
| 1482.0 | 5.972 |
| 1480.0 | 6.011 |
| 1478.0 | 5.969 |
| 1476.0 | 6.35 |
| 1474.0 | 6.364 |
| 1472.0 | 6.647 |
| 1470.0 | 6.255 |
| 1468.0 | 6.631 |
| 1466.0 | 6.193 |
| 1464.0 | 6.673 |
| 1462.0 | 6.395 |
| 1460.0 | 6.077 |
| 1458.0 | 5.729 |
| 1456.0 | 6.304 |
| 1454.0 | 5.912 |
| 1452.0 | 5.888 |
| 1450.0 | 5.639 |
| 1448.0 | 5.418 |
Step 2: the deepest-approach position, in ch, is 1632.0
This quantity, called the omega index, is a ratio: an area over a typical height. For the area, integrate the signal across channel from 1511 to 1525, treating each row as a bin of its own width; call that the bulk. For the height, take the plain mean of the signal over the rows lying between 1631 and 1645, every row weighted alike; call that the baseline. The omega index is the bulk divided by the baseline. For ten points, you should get 15.1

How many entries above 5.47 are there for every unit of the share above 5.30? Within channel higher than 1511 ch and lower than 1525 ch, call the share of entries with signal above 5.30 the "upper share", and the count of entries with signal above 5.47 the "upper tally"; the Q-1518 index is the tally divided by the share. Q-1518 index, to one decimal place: 2.8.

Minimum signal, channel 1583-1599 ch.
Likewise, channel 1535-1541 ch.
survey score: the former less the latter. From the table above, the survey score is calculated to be 0.0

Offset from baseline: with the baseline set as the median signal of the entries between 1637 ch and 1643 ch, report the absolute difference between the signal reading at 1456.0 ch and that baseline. 1.5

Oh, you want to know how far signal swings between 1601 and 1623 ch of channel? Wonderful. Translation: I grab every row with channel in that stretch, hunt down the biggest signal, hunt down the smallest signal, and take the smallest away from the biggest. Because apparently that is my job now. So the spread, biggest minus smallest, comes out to 0.30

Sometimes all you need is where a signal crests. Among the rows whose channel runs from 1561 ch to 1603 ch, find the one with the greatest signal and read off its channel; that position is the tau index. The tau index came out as 1566.0 ch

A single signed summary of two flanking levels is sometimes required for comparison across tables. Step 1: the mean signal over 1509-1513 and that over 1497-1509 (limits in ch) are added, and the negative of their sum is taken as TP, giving -10.8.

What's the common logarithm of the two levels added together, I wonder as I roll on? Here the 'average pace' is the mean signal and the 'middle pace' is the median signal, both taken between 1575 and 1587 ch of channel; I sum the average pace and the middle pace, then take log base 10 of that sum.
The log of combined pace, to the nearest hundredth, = 1.05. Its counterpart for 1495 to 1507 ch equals 1.04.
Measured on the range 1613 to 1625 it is 1.03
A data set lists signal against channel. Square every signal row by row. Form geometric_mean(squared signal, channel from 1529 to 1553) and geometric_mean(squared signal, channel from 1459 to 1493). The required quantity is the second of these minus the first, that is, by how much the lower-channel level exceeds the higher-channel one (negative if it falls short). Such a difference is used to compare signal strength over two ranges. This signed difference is 10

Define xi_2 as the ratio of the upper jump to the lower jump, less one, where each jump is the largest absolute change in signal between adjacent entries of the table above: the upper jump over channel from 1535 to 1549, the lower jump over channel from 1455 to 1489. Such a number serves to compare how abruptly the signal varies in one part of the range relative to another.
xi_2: -0.5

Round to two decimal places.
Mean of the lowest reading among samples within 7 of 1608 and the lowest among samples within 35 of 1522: 5.09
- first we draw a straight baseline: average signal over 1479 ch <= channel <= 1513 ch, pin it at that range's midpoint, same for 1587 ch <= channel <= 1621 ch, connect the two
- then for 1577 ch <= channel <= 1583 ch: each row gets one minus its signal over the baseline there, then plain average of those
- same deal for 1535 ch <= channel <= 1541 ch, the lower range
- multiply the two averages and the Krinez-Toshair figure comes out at -0.0027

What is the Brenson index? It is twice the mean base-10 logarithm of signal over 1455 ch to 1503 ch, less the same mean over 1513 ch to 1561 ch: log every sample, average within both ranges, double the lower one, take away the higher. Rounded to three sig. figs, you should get 0.821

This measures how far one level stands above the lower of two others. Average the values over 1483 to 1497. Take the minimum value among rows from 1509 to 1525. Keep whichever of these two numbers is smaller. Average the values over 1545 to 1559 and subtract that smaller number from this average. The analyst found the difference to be 0.20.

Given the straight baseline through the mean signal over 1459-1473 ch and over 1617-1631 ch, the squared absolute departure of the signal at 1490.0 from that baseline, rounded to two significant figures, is 0.40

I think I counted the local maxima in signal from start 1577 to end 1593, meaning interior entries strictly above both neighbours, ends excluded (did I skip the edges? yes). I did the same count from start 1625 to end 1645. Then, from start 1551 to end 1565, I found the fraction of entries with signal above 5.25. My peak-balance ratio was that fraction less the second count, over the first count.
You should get -1.0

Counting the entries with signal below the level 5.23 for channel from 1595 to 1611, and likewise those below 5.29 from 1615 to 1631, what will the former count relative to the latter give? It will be 1.25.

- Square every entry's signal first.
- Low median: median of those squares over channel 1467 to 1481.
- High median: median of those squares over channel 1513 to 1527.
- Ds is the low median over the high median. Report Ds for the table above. 1.41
